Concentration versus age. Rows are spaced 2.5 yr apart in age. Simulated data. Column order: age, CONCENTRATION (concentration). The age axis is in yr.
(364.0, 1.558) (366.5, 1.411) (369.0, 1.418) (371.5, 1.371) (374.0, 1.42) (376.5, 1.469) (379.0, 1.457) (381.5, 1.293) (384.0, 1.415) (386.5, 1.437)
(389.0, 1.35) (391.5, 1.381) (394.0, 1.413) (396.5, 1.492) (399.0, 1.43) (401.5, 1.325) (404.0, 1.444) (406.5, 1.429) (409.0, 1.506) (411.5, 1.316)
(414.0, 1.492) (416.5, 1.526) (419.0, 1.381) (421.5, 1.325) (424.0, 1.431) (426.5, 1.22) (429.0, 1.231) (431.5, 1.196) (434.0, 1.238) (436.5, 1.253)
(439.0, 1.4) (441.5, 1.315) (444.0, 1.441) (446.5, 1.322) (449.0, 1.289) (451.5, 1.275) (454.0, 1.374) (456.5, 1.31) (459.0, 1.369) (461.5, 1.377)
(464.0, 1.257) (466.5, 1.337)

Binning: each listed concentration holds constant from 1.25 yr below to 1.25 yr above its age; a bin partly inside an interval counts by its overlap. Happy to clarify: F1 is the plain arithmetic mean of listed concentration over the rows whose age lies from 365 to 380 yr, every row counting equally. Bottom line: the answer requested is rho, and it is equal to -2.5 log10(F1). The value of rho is -0.38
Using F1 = 1.42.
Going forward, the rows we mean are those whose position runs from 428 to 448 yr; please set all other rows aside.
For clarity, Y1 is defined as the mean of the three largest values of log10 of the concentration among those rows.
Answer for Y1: 0.142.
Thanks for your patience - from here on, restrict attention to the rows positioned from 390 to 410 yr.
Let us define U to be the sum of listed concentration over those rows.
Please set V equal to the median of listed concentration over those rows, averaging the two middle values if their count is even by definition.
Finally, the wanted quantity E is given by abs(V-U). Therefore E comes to 9.99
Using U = 11.42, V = 1.43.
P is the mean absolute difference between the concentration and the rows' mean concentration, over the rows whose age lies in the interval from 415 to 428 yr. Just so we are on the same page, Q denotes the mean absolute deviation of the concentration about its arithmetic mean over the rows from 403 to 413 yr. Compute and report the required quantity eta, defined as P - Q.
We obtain 0.03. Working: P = 0.08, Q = 0.054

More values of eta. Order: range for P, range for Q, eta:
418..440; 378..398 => 0.03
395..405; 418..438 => -0.02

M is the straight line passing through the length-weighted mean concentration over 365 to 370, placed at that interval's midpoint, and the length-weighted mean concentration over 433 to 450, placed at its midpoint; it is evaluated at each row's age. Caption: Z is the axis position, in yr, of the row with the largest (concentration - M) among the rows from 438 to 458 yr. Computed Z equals 444.0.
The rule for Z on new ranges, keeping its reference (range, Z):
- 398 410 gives 409.0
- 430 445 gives 444.0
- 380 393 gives 386.5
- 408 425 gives 416.5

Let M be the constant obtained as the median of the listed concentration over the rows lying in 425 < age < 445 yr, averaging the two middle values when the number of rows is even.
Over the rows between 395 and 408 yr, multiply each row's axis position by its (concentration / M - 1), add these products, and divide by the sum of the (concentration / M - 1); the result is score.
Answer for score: 401.2 yr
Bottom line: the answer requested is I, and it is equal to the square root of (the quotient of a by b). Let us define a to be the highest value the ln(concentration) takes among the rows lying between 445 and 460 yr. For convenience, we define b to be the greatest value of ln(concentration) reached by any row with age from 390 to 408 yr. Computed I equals 0.89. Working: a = 0.32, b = 0.400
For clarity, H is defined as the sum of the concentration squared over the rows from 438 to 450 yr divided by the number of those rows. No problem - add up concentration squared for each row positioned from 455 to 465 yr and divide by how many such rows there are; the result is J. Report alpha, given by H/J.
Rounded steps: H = 1.8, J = 1.77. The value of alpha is 1.04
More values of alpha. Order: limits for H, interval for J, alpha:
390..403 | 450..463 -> 1.10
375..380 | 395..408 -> 1.05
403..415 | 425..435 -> 1.39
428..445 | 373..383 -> 0.85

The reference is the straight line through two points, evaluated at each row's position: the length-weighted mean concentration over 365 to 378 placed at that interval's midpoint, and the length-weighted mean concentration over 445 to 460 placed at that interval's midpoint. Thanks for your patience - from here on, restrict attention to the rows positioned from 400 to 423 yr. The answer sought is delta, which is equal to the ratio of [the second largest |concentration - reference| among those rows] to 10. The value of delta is 0.013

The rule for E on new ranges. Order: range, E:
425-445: 9.05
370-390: 9.79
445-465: 9.26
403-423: 9.98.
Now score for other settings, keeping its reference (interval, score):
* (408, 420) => 413.9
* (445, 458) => 451.9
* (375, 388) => 381.2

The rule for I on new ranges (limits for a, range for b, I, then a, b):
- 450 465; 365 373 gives 0.96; 0.32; 0.349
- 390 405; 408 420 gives 0.97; 0.40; 0.423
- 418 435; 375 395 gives 0.97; 0.36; 0.385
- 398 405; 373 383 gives 0.98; 0.37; 0.385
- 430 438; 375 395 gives 0.77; 0.23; 0.385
